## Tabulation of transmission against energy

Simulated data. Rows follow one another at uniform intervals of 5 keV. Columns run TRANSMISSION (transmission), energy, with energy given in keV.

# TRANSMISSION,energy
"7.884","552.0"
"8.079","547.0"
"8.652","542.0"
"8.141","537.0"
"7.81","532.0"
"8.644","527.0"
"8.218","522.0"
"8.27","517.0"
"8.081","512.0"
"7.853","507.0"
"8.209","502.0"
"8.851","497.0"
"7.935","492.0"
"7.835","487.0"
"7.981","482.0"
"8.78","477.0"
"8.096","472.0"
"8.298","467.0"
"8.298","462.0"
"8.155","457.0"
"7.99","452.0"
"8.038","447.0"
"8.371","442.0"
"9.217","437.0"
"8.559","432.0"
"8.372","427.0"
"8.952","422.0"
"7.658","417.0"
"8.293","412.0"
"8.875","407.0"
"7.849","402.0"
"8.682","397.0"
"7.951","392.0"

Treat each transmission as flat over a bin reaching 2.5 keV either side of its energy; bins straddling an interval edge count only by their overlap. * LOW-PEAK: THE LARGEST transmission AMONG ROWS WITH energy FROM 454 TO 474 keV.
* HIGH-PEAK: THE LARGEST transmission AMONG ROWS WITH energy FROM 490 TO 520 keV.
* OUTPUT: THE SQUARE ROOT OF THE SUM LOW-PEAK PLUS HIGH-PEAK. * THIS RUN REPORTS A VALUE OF 4.14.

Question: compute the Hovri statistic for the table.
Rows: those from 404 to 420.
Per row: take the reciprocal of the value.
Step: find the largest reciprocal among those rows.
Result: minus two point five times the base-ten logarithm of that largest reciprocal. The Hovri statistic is 2.21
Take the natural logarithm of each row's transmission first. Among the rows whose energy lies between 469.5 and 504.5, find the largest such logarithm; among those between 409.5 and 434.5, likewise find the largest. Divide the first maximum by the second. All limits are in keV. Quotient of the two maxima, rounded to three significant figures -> 0.995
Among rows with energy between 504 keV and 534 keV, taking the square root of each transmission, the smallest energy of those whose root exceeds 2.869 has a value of 517.0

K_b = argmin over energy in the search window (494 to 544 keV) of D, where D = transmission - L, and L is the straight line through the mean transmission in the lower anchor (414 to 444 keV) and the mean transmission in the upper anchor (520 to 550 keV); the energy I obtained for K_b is 507.0 keV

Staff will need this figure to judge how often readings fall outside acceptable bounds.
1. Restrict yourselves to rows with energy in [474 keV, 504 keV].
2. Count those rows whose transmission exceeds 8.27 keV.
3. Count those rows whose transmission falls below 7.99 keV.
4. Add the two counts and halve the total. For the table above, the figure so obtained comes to 2.50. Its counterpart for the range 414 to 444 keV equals 3.00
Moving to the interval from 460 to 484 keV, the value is 2.00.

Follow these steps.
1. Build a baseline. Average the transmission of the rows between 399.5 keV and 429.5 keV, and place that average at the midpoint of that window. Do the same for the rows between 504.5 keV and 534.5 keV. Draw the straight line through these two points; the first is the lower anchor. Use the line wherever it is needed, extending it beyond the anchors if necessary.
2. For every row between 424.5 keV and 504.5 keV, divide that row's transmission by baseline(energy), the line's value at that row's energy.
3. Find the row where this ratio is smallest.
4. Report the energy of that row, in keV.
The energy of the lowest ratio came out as 487.0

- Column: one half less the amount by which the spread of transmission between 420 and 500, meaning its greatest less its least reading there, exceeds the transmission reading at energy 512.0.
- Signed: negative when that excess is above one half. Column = 7.20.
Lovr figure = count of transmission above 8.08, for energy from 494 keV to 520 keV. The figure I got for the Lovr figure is 4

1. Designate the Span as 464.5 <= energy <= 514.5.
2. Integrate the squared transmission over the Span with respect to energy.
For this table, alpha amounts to 3361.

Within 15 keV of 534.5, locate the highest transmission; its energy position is 542.0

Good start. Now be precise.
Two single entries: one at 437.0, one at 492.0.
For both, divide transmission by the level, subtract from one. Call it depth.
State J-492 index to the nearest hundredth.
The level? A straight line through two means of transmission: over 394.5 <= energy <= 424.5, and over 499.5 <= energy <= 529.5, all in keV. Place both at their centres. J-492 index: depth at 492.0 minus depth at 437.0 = 0.14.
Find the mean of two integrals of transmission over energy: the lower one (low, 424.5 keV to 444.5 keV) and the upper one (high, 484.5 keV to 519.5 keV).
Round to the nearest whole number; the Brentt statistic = 229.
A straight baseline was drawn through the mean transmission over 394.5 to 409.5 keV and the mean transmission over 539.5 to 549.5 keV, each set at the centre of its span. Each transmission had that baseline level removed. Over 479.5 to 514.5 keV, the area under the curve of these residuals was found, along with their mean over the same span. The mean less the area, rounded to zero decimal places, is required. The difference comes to 10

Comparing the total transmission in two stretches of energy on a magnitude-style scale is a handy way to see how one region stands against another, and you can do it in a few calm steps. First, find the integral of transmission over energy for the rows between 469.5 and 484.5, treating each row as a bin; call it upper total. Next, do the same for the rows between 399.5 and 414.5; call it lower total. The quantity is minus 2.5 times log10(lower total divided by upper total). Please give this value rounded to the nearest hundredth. -0.01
